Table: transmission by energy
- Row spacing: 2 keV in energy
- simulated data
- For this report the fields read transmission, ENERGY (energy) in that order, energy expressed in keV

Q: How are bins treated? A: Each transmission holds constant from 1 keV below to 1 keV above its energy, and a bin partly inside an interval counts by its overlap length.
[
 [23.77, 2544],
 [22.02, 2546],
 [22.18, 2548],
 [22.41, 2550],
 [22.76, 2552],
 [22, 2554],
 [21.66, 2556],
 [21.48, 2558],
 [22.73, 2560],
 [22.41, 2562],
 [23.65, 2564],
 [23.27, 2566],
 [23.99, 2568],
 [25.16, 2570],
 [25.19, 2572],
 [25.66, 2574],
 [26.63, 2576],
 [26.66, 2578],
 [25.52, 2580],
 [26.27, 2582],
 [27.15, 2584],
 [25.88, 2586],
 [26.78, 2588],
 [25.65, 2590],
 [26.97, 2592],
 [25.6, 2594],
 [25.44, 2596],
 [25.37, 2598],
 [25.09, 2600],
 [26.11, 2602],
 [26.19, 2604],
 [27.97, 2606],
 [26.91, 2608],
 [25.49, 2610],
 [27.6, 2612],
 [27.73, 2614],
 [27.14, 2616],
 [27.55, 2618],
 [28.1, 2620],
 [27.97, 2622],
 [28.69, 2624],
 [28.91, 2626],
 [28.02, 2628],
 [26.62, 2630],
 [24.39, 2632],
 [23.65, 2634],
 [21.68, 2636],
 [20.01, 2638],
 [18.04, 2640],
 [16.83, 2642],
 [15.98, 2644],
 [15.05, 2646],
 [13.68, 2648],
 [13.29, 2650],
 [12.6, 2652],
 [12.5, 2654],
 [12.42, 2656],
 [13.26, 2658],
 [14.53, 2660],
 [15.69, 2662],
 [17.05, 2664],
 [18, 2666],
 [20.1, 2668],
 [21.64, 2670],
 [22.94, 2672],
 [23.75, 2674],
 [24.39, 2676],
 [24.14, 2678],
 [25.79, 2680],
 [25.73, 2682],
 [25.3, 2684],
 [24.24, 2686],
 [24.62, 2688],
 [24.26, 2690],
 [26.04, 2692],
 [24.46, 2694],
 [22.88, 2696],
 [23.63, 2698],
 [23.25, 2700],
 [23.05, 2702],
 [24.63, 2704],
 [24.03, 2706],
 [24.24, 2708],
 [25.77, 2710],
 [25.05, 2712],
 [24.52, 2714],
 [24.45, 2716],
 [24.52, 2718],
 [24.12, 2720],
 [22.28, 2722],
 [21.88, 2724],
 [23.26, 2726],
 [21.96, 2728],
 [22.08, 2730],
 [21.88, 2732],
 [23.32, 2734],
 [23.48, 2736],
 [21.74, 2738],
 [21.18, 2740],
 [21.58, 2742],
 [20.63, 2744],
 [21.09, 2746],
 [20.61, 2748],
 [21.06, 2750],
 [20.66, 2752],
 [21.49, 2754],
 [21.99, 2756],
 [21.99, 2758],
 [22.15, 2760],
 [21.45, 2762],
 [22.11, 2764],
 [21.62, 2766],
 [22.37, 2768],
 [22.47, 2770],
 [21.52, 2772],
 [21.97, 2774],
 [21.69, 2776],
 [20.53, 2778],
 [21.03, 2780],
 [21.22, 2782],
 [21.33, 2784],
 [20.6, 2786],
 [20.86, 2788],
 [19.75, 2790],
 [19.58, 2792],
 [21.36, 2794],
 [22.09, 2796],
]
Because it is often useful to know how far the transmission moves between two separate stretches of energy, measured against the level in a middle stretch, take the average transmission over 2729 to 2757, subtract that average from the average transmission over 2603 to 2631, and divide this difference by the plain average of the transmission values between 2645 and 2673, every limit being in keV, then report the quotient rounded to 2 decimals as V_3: 0.37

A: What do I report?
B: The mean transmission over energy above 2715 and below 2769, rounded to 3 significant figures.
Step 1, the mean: 22.1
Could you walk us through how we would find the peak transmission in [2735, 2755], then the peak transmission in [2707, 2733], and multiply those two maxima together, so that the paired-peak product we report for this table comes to 605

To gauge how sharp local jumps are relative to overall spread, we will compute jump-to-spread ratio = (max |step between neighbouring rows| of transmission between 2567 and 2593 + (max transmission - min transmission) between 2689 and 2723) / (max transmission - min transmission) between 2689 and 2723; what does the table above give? 1.4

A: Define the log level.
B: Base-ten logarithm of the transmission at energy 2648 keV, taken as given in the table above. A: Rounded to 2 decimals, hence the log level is 1.14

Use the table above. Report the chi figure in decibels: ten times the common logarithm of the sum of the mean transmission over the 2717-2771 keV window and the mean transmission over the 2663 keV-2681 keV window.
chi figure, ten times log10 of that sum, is 16.44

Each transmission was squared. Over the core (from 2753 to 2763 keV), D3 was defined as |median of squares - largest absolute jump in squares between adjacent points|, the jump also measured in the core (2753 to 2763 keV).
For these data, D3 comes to 453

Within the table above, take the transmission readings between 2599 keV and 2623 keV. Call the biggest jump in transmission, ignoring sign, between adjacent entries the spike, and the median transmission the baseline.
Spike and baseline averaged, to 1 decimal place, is 14.7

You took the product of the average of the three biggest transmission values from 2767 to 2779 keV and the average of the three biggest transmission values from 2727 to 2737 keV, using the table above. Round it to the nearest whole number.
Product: 511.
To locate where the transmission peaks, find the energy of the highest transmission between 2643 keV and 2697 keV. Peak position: 2692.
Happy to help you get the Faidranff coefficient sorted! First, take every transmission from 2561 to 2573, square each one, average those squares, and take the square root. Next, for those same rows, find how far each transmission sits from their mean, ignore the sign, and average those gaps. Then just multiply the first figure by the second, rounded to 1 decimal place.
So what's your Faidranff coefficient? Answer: 20.0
